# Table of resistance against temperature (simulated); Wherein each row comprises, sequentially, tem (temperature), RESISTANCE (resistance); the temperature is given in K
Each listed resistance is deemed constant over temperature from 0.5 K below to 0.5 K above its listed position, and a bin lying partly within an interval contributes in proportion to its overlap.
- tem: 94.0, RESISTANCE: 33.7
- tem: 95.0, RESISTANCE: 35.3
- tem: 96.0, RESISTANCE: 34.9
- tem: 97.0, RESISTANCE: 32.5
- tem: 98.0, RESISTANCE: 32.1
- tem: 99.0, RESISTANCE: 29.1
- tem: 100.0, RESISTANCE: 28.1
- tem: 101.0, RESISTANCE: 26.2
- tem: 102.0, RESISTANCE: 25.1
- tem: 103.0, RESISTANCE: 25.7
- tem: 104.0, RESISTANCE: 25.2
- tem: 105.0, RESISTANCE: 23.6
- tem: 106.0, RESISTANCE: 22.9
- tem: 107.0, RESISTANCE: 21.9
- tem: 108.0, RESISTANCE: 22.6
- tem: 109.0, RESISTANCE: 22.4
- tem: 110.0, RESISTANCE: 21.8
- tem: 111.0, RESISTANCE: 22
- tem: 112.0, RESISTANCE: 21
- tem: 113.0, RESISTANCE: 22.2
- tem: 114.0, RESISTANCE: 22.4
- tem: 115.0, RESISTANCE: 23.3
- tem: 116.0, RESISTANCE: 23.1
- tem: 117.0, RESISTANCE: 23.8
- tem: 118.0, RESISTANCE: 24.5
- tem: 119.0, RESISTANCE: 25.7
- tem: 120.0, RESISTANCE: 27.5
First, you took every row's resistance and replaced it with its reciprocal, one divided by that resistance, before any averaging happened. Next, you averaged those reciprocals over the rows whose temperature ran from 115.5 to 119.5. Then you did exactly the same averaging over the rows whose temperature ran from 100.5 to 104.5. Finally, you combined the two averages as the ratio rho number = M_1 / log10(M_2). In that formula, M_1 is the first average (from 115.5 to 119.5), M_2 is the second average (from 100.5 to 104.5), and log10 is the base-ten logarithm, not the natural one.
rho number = -0.0293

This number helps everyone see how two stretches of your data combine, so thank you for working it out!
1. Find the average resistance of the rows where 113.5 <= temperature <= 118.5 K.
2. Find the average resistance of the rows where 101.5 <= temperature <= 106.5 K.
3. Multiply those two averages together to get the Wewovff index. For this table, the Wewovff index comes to 574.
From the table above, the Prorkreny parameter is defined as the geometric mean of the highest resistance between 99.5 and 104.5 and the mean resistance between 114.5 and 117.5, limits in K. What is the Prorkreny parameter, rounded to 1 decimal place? 25.6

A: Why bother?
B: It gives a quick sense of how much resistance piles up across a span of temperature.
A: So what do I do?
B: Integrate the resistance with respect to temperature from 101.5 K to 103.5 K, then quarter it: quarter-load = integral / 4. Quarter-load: 12.7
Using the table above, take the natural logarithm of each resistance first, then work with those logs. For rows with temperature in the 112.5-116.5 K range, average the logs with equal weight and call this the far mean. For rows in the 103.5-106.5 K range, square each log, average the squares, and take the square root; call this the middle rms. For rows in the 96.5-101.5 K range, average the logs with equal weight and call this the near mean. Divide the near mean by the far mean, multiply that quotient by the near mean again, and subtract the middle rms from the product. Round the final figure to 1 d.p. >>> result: 0.5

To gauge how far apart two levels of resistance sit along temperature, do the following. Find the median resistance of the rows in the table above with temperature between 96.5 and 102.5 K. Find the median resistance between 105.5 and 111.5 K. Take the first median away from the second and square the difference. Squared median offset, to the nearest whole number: 41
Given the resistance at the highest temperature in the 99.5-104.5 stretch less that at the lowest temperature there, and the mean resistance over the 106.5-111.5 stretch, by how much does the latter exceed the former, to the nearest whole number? 25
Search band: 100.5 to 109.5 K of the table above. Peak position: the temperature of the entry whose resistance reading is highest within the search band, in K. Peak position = 101.0 K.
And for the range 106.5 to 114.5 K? 108.0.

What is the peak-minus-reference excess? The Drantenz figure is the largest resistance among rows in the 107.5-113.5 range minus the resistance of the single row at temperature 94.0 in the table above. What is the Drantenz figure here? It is -11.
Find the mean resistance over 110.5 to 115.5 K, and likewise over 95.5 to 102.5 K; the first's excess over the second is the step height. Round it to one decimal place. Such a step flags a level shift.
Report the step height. -7.5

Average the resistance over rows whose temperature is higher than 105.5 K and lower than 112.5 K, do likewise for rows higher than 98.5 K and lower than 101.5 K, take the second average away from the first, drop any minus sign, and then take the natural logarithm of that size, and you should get 1.7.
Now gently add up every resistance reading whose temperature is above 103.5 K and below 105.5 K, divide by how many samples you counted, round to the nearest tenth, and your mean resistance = 24.4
